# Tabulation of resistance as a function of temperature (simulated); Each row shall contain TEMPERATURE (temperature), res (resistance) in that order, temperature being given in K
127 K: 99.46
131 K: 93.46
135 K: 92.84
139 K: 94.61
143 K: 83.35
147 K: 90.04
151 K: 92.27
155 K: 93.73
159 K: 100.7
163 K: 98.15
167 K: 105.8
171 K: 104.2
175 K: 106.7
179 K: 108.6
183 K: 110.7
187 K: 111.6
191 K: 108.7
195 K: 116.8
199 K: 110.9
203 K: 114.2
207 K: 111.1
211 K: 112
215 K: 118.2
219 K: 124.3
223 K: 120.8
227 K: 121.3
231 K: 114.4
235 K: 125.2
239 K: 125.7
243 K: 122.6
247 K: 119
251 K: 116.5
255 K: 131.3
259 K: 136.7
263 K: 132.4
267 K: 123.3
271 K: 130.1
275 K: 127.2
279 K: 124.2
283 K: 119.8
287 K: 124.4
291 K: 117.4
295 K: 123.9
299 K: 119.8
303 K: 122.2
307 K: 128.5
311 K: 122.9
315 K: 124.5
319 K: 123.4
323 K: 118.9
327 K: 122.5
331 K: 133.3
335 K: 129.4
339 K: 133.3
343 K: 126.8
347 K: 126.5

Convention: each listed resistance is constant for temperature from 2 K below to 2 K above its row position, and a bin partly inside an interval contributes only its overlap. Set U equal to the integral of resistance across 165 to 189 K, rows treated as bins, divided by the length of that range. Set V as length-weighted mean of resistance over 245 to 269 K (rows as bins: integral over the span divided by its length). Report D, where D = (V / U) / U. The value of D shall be 0.0109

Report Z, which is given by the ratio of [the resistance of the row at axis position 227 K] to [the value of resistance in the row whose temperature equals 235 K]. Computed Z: 0.97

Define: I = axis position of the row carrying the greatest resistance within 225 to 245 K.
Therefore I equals 239 K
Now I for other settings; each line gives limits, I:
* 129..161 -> 159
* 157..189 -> 187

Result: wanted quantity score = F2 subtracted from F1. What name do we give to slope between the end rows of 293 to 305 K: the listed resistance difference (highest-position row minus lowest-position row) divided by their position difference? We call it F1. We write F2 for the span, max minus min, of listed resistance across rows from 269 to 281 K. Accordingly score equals -6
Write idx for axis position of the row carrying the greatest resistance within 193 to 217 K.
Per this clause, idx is 215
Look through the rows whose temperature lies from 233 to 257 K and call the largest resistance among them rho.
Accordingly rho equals 131.3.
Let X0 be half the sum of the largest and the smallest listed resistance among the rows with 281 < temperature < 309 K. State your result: 123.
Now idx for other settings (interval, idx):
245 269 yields 259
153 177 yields 175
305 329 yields 307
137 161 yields 159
